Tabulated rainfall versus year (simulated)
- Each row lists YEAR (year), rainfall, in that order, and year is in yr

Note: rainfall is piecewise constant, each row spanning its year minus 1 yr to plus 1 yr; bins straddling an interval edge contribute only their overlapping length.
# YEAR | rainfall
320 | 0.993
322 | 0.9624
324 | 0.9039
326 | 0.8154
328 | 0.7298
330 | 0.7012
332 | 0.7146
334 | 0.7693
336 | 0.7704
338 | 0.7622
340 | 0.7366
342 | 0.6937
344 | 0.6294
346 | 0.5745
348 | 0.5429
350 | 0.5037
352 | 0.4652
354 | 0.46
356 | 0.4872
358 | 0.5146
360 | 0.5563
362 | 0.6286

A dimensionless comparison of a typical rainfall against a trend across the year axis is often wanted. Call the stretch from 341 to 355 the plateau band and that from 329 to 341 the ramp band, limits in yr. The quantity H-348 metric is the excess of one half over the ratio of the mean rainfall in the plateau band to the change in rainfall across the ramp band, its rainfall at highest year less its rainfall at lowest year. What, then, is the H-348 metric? -15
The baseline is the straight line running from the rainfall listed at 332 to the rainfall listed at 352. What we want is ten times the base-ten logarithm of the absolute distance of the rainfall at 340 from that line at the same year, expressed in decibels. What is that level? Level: -9.1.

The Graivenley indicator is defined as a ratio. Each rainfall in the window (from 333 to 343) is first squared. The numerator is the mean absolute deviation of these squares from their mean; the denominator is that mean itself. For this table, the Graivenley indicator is 0.066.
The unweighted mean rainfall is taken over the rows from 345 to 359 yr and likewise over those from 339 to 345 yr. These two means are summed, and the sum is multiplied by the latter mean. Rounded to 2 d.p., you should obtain 0.82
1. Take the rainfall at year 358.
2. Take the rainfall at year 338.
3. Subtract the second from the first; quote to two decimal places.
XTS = -0.25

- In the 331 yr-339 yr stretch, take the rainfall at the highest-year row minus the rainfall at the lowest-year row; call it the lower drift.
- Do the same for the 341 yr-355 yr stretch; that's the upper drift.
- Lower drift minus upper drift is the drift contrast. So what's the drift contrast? 0.28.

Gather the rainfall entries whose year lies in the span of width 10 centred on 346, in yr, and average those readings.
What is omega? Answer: 0.59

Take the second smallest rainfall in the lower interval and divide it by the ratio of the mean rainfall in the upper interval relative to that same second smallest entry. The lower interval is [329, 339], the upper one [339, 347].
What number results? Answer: 0.78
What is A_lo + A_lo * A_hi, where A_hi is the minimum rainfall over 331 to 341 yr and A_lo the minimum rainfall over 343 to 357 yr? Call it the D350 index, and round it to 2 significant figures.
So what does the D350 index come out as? 0.79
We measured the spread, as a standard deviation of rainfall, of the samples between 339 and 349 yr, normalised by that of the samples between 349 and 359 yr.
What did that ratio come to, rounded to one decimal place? 3.4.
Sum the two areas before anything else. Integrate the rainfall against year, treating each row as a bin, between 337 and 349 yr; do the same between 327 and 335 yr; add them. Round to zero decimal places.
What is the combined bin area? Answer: 14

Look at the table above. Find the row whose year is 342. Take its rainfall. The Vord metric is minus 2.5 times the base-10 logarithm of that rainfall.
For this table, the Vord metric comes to 0.4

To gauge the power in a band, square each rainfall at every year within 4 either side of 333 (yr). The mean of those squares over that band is 0.55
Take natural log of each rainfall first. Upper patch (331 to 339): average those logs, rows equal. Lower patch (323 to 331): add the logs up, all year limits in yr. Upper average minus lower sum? 0.69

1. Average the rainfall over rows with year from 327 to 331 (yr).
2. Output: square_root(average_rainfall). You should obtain 0.85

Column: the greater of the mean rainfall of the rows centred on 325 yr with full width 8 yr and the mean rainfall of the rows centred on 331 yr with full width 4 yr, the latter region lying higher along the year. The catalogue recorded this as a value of 0.85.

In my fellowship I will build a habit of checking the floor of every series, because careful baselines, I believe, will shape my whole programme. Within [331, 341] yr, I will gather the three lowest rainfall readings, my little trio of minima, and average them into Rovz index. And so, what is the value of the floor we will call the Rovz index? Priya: 0.74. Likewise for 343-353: 0.50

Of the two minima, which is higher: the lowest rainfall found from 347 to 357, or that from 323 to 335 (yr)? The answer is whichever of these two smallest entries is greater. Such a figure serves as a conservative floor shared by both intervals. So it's 0.70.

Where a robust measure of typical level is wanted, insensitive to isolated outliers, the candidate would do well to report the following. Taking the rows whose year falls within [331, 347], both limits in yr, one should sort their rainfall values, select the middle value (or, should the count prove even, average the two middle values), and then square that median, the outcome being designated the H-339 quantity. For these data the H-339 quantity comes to 0.53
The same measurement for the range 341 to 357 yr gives 0.27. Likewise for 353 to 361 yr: 0.25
